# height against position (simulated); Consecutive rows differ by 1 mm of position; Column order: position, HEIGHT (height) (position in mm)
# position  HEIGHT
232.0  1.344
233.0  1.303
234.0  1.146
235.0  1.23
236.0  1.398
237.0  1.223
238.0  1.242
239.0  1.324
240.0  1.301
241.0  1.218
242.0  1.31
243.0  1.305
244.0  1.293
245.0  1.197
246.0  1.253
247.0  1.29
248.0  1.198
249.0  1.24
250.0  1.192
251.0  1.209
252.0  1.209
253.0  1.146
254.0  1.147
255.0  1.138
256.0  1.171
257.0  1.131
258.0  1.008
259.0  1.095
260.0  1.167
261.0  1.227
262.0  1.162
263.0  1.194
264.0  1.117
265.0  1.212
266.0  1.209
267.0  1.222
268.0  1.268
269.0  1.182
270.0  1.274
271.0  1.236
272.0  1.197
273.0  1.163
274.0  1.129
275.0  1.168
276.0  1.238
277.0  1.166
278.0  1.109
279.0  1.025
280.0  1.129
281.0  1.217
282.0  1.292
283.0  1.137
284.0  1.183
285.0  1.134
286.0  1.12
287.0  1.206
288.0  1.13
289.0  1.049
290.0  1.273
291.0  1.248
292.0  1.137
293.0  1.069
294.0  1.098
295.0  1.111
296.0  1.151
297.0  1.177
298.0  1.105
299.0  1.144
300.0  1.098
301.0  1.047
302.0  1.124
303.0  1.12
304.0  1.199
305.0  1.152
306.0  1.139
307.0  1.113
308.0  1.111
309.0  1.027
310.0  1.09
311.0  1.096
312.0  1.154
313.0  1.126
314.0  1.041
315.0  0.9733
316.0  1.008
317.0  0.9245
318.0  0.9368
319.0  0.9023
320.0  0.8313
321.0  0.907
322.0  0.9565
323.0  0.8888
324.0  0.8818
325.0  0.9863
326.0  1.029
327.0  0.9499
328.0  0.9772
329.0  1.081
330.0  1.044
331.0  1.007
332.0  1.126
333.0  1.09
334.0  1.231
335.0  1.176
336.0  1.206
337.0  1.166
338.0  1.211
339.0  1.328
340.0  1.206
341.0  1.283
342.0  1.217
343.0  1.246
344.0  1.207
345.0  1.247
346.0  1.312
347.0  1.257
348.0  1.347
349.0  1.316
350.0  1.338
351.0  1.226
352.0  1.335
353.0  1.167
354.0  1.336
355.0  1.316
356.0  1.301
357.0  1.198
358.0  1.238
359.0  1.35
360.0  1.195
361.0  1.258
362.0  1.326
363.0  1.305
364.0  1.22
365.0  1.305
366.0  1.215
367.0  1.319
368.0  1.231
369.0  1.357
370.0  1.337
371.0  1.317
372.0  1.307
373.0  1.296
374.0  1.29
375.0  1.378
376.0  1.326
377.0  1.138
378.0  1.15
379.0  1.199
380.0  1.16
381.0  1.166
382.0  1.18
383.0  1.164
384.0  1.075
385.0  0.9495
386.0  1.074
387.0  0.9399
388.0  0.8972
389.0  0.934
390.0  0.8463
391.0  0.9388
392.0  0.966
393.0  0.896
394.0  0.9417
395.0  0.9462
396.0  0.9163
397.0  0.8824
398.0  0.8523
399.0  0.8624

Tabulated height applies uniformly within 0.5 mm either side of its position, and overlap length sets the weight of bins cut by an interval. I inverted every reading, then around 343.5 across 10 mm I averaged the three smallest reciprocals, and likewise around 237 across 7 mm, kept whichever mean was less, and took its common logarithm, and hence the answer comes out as -0.127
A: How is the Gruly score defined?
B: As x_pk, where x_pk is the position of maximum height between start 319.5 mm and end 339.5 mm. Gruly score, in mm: 339.0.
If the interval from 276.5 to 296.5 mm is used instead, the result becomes 282.0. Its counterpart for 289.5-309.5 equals 290.0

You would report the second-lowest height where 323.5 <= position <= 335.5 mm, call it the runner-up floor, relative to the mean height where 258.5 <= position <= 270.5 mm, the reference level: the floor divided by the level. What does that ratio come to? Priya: 0.80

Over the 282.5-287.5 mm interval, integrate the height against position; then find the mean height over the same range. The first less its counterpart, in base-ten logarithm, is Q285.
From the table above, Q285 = 0.67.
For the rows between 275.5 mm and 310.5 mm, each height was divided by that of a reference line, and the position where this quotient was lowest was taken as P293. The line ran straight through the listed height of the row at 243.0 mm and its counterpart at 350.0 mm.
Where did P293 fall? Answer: 309.0 mm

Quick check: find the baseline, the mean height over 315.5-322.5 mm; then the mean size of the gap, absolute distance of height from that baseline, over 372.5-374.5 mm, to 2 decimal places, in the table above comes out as 0.37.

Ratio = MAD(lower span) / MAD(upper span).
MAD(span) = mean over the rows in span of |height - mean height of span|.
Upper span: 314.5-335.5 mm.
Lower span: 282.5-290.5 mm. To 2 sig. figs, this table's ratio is 0.63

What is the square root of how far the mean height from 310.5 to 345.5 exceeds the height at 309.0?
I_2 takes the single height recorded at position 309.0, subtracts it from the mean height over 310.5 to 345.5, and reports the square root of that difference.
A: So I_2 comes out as 0.22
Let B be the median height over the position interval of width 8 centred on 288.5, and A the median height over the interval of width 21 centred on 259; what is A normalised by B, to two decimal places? 1.04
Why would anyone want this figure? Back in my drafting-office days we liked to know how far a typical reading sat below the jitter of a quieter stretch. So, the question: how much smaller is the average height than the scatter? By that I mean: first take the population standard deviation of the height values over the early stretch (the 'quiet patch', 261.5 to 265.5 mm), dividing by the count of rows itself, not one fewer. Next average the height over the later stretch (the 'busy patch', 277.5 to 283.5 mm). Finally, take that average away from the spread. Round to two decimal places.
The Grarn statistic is -1.12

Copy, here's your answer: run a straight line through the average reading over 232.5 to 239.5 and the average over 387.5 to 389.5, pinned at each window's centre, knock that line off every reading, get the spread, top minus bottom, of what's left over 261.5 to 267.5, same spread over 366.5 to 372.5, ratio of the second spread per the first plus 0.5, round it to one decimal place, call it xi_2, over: 1.6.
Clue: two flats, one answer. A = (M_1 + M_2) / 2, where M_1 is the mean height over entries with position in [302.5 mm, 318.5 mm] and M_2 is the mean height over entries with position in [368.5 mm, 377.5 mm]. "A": 1.190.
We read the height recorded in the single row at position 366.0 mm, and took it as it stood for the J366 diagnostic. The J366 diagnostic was 1.215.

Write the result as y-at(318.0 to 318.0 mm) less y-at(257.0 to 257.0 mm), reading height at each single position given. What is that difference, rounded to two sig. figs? -0.19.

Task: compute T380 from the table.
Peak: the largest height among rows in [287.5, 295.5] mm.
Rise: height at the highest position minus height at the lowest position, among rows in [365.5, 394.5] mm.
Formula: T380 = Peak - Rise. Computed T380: 1.5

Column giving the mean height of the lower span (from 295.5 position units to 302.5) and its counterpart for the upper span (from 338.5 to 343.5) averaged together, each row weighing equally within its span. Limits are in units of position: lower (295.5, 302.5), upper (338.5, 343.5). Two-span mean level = 1.19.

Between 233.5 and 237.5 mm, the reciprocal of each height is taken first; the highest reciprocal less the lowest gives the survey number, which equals 0.16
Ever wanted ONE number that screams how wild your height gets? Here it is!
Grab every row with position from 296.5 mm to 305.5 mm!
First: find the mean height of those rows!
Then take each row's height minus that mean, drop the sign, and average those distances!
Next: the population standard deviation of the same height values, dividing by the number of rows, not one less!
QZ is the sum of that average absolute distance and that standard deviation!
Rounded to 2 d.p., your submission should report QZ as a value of 0.08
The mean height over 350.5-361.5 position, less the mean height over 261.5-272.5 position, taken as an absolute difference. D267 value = 0.1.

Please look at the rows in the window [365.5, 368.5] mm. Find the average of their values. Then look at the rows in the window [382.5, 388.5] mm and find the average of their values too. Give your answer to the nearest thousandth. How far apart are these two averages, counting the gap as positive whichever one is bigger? 0.238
